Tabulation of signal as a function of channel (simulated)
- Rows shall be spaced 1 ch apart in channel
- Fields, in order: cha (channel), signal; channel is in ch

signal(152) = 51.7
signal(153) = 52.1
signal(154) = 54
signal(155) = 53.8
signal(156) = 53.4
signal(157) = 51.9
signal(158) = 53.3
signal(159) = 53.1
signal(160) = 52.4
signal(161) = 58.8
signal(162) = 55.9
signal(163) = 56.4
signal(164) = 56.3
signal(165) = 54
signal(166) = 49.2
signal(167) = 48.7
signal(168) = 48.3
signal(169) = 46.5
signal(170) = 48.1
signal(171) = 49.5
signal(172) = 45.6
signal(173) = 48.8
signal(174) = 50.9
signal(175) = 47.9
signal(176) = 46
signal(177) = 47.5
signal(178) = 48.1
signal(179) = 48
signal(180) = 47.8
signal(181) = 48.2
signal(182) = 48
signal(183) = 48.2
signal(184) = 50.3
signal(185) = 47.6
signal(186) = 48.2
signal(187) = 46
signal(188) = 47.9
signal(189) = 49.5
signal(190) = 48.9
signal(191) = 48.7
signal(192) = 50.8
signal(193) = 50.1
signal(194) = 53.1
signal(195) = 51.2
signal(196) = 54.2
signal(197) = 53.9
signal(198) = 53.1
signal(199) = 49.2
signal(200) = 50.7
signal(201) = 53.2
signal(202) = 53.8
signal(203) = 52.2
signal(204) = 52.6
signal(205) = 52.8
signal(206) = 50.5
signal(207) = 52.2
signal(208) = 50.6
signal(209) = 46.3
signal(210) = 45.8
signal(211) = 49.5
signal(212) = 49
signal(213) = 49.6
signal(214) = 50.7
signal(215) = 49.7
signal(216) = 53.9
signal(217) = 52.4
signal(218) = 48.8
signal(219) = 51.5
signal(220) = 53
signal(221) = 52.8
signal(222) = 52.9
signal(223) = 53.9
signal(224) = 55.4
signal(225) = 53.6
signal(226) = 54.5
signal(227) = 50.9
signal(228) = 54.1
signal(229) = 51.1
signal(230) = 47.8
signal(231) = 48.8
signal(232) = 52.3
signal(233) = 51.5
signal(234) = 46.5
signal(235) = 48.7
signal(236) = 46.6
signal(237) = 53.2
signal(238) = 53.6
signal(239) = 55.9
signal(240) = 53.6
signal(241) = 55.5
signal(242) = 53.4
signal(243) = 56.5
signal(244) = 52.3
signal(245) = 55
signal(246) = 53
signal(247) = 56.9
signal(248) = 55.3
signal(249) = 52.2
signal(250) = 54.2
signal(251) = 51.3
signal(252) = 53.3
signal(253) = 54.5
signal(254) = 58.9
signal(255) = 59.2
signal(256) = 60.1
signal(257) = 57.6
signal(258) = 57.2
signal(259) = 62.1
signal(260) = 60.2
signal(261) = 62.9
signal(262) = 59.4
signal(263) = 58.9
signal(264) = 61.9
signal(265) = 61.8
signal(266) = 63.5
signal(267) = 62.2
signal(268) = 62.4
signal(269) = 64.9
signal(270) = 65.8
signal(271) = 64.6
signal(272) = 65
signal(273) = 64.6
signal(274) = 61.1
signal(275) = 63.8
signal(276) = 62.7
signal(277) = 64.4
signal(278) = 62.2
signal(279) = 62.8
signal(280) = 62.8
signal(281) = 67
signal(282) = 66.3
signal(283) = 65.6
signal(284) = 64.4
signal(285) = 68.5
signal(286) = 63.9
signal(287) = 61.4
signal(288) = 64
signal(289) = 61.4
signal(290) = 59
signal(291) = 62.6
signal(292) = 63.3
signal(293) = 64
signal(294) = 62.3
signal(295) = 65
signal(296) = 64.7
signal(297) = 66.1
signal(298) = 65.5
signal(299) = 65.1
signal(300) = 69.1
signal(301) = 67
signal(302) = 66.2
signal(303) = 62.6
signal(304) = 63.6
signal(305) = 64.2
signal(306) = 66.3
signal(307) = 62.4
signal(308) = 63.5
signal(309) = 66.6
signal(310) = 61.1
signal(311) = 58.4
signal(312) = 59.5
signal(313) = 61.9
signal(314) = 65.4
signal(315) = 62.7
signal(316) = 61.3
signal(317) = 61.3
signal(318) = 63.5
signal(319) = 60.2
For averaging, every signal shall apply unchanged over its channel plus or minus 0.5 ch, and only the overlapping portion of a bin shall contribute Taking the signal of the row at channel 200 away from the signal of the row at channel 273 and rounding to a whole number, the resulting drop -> 14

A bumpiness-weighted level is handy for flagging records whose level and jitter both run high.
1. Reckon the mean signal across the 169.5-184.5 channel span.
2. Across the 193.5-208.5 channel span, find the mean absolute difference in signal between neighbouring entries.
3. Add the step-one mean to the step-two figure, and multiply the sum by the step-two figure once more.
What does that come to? 79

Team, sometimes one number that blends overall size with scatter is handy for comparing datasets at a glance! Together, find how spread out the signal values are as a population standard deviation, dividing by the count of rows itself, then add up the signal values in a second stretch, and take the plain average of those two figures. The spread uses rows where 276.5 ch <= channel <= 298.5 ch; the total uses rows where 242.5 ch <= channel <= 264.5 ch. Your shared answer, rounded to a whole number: 627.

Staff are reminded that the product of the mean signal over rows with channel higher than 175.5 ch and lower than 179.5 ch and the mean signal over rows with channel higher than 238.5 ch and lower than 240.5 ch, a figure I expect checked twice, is 2595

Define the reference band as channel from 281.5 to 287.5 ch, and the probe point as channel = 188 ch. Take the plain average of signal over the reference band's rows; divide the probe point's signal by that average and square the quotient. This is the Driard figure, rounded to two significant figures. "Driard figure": 0.54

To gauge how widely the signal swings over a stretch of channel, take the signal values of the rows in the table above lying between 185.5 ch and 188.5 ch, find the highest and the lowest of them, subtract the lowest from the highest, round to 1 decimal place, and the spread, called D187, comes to 2.2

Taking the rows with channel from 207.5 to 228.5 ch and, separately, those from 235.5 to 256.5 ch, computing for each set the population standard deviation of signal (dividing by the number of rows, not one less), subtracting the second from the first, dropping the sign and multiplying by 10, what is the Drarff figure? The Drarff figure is 3.3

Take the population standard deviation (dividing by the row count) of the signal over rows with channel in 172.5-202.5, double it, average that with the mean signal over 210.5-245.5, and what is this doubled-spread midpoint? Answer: 28.3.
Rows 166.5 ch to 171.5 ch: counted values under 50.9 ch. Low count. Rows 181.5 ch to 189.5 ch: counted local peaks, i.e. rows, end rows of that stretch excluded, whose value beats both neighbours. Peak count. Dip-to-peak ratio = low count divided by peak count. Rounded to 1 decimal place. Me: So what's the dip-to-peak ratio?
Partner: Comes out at 2.5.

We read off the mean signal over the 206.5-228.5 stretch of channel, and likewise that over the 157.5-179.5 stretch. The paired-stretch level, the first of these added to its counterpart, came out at 102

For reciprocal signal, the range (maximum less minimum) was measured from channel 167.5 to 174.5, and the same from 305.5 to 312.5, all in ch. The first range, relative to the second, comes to 1.1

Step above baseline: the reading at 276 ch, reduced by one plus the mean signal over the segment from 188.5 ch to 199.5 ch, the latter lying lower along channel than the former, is 10.5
